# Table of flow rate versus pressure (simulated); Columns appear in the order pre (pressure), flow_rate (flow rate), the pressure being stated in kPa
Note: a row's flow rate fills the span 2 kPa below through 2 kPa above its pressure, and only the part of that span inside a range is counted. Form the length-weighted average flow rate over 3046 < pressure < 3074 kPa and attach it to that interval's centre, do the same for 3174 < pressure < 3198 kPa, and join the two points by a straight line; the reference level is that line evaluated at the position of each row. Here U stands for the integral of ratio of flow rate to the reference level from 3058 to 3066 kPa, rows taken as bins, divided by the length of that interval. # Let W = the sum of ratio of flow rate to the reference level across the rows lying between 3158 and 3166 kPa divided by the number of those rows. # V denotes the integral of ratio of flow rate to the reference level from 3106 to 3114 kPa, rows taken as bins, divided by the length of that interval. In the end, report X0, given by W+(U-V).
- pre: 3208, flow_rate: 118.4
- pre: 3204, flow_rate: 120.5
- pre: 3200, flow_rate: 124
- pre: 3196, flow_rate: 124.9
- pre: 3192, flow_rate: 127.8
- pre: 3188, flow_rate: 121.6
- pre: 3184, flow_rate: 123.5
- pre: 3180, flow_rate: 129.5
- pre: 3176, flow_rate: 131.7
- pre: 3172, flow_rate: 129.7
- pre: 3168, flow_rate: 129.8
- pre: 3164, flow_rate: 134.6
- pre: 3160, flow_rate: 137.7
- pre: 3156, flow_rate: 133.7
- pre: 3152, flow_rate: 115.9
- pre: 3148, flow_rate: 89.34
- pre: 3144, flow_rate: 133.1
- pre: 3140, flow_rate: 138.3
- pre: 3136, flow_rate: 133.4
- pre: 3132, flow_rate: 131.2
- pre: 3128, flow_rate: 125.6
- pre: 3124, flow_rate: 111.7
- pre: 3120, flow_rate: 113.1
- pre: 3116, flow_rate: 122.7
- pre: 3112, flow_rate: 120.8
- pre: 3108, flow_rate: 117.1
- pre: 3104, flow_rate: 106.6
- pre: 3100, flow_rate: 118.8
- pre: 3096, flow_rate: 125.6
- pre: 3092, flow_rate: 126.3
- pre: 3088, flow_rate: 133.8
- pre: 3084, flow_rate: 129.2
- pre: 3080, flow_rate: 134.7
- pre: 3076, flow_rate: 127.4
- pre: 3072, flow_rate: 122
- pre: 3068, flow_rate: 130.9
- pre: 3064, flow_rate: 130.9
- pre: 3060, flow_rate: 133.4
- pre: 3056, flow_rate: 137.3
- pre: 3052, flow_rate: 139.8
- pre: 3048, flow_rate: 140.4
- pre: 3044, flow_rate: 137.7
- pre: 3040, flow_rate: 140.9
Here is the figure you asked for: 1.15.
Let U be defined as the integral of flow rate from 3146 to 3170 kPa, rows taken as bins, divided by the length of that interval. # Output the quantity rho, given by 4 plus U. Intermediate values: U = 124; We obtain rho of 128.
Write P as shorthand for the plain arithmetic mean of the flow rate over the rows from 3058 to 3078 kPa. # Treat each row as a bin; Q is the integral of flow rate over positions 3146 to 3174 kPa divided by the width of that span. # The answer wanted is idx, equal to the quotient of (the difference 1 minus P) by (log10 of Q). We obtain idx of -61.1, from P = 129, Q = 124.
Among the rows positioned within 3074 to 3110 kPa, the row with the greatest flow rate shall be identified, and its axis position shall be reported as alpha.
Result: 3080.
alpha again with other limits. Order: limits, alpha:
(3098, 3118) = 3116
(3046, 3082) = 3048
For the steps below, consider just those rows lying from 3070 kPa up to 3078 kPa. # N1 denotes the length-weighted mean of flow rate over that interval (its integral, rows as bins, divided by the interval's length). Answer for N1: 125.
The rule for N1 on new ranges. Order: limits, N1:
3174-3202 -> 126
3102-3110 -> 112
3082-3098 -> 129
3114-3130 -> 118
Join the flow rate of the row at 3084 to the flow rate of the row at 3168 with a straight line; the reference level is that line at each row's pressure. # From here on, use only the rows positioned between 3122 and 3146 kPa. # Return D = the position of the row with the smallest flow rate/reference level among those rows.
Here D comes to 3124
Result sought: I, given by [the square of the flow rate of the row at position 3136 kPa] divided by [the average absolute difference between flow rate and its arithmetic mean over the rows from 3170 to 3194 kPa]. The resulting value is 5620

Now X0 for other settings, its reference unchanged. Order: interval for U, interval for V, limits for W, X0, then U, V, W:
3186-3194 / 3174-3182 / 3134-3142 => 1.01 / 0.99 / 1.03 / 1.05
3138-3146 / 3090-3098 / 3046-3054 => 1.14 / 1.05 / 0.96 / 1.04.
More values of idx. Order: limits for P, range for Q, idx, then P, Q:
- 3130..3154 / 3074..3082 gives -57.9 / 124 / 131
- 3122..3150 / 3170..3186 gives -58.0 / 123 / 129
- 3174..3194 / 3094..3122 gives -60.7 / 127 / 118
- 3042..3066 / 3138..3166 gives -64.5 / 137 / 126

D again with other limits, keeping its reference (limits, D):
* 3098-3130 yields 3104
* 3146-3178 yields 3148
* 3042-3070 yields 3068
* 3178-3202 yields 3188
